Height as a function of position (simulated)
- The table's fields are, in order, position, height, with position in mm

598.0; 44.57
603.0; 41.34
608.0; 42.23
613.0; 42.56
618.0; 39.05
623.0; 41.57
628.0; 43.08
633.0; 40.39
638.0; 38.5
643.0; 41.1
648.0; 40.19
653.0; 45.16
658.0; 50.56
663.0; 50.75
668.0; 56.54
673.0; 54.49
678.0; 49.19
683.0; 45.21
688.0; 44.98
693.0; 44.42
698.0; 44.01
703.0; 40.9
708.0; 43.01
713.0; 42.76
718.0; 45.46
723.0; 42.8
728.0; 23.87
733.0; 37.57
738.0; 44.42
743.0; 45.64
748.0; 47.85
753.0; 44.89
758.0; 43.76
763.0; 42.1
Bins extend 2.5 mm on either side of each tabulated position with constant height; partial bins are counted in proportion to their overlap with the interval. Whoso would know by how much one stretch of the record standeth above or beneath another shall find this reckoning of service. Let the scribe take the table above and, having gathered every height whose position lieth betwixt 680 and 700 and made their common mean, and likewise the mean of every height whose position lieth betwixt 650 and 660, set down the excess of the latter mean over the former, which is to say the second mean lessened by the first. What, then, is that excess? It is 3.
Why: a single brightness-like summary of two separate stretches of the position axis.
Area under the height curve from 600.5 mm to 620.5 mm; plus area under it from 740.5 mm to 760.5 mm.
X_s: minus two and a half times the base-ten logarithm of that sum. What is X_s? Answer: -8.10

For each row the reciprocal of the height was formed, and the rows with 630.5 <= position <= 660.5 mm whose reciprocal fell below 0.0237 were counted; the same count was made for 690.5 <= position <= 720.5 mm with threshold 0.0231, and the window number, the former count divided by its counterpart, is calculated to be 0.67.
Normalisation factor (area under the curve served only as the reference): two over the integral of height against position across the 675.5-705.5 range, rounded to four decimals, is 0.0015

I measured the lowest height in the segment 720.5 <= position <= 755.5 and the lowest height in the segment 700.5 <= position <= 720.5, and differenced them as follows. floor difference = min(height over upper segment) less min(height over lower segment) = -17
